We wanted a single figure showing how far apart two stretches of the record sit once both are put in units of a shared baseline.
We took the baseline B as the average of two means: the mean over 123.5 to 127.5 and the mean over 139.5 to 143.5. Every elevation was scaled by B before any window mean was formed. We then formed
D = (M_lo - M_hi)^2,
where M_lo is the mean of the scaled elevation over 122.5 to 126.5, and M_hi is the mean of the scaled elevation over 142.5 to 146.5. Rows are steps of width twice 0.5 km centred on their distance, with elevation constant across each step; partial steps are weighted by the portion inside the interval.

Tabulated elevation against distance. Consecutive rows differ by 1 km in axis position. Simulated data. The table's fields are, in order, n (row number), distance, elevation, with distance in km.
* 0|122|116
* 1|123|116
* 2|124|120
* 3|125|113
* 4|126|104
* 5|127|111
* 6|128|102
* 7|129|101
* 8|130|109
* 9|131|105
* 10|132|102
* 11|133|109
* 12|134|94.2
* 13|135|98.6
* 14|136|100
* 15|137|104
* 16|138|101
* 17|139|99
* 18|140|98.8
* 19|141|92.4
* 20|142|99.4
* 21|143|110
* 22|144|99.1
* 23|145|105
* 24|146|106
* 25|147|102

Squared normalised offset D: 0.0060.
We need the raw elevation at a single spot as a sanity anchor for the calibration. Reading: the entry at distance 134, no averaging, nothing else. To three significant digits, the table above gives 94.2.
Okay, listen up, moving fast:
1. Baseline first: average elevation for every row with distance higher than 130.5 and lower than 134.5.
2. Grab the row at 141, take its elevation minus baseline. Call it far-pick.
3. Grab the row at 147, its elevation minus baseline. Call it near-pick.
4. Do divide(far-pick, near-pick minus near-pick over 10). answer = 20.5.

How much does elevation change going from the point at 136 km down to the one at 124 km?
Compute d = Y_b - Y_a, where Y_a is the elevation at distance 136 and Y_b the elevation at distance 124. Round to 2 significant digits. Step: 20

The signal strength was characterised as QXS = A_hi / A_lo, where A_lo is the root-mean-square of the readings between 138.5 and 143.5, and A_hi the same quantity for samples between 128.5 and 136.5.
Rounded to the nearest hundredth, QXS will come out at 1.02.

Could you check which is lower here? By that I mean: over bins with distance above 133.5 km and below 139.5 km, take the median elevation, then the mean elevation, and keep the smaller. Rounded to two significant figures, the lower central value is 99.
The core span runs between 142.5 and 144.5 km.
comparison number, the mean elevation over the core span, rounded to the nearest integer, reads 105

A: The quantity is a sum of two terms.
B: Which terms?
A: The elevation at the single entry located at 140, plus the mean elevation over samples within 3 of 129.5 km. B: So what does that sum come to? 204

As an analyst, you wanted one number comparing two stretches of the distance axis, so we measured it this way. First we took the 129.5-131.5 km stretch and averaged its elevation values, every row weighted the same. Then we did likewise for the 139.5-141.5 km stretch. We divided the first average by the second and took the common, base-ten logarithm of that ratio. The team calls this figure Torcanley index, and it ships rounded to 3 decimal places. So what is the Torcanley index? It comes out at 0.049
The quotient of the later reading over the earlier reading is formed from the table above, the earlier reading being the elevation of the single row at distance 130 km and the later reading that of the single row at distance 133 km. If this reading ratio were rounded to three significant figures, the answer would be 1.00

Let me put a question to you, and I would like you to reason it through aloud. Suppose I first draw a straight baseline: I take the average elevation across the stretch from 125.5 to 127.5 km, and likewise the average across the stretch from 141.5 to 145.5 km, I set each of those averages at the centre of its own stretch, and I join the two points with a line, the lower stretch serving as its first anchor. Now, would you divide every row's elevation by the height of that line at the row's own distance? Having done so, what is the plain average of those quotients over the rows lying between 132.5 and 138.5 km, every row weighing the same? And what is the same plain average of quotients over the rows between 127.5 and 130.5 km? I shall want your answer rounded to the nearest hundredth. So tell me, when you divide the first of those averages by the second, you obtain 0.99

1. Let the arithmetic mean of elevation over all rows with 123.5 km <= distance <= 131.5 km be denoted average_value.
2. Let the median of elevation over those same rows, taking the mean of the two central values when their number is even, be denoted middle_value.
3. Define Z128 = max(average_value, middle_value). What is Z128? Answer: 108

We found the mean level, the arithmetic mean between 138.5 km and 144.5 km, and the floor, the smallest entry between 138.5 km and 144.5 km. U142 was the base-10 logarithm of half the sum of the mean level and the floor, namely 1.98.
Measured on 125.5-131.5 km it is 2.01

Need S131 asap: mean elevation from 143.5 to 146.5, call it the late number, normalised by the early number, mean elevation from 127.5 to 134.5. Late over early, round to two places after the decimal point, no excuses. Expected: 1.00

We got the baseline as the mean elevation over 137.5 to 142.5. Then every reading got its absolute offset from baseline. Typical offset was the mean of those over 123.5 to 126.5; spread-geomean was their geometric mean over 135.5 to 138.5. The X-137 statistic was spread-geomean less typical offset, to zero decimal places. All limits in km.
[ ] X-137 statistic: -11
